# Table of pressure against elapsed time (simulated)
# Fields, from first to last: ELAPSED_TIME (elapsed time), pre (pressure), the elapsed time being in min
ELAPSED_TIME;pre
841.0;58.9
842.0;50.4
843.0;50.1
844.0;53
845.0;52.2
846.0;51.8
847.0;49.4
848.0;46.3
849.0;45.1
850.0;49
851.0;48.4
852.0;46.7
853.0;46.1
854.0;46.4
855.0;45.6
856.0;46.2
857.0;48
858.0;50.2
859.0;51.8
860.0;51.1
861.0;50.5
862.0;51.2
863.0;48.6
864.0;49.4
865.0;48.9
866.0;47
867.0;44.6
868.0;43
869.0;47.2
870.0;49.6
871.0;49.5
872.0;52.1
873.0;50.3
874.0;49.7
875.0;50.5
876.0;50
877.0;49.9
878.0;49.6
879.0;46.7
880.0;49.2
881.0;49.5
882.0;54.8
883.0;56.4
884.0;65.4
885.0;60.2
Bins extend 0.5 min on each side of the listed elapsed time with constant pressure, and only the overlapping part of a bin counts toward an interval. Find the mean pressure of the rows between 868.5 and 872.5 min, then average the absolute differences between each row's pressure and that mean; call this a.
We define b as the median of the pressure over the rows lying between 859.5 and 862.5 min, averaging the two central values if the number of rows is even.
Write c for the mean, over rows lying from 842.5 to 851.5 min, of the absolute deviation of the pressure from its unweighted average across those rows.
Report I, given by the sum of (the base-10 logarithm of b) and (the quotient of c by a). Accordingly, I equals 3.34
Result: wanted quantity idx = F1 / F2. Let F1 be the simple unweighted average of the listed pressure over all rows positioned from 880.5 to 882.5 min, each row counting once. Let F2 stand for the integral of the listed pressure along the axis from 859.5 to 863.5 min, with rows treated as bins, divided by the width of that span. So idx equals 1.04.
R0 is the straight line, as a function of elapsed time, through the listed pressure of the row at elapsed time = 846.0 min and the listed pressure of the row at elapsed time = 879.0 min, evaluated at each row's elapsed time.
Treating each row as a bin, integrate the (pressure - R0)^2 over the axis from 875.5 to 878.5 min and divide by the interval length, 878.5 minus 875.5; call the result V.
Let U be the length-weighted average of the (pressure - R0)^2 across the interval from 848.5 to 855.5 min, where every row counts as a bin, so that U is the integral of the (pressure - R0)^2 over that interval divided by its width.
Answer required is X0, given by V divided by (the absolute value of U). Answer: 0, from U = 18.5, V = 8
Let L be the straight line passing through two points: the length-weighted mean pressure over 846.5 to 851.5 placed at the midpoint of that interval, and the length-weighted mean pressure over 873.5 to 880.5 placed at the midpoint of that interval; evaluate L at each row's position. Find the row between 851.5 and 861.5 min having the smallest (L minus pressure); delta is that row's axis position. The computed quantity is 859.0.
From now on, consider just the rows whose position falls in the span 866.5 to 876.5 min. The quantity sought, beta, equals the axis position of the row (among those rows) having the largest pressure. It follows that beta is 872.0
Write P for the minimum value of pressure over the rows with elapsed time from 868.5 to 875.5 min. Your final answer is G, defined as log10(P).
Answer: 1.67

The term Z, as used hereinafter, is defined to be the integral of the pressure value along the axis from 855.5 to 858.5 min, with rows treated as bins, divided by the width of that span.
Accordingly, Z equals 48.1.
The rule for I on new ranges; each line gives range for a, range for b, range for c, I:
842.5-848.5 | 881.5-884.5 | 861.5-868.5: 2.97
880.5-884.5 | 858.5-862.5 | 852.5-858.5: 2.01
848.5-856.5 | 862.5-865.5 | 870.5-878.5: 2.26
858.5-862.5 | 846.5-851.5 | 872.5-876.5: 2.47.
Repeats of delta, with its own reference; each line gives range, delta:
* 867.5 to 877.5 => 872.0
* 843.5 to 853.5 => 844.0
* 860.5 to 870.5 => 862.0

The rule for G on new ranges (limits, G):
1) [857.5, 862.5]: 1.70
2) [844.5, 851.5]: 1.65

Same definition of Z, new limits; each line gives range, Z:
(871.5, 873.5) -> 51.2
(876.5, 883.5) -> 50.9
